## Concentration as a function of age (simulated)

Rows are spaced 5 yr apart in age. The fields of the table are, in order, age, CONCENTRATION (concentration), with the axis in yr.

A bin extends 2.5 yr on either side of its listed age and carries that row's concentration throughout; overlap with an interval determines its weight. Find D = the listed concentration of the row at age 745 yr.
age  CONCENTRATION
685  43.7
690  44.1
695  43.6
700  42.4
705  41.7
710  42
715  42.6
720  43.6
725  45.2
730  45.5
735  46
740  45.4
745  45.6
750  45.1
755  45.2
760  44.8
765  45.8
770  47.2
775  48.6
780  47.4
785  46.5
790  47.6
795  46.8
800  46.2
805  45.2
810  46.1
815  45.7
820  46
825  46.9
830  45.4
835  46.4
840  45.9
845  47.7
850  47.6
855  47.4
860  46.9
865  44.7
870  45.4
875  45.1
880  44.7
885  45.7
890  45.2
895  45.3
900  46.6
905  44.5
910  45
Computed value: 45.6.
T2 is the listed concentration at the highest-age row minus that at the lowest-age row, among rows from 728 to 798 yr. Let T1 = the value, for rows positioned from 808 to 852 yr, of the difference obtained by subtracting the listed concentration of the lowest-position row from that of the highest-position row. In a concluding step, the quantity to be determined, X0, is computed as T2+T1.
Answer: 3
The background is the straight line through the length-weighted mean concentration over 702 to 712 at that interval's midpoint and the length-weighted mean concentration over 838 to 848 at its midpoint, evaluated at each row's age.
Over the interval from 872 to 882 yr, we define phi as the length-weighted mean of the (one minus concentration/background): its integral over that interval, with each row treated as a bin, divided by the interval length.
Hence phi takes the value 0.067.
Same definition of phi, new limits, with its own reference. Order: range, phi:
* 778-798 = -0.049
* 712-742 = -0.048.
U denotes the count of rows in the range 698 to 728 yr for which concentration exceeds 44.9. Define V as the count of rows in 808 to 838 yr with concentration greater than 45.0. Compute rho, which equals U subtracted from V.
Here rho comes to 5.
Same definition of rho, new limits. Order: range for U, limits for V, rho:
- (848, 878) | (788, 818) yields 1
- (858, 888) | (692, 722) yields -4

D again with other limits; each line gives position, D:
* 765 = 45.8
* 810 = 46.1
